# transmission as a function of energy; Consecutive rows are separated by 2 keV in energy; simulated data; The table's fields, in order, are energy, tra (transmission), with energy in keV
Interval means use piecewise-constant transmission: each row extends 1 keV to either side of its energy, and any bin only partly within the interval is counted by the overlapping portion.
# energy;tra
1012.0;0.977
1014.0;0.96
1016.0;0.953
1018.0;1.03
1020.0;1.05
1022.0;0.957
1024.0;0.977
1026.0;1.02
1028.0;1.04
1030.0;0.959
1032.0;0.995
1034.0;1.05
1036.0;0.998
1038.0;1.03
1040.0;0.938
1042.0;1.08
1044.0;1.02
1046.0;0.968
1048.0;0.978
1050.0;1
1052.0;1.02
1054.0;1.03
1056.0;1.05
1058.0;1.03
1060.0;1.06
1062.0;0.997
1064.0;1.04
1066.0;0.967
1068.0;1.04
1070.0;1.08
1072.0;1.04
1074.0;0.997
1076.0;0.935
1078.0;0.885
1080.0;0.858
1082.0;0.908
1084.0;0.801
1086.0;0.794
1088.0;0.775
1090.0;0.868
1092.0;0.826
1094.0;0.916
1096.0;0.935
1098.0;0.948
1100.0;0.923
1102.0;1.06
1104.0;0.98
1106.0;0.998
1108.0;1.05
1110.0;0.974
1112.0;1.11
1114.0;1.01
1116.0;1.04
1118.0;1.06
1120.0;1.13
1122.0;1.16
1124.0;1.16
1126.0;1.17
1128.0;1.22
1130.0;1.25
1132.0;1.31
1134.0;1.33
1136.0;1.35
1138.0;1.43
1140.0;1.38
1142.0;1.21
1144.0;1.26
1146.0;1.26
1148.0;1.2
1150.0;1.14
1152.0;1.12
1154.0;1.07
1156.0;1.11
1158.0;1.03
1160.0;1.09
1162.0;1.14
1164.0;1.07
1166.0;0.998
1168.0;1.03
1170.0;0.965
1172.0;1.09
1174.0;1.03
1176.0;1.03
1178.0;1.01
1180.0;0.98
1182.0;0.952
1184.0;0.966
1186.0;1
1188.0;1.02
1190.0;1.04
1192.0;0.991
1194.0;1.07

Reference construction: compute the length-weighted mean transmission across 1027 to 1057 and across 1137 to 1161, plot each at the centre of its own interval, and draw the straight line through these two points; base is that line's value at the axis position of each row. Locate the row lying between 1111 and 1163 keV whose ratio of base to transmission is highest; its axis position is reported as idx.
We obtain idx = 1158.0 keV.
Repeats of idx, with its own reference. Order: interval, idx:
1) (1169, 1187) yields 1182.0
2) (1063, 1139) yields 1088.0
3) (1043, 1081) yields 1080.0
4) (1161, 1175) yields 1170.0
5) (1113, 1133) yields 1114.0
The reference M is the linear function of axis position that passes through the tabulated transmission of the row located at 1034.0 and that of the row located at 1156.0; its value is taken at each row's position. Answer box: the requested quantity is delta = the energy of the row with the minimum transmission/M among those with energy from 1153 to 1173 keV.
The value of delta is 1170.0 keV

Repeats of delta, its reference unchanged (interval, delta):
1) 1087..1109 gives 1088.0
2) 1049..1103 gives 1088.0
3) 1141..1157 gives 1154.0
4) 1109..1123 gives 1110.0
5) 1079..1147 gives 1088.0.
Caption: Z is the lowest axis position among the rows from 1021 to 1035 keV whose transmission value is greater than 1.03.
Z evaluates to 1028.0 keV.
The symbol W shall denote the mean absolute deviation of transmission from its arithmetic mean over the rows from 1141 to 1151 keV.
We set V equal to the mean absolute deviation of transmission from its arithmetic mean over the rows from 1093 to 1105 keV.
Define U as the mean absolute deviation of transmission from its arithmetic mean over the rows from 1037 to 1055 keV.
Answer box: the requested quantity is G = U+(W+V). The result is 0.109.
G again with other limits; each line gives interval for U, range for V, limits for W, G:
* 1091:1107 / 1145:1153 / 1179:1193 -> 0.122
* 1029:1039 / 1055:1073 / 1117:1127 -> 0.084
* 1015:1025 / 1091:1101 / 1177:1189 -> 0.093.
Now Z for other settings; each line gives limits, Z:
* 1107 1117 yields 1108.0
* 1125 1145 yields 1126.0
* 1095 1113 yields 1102.0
